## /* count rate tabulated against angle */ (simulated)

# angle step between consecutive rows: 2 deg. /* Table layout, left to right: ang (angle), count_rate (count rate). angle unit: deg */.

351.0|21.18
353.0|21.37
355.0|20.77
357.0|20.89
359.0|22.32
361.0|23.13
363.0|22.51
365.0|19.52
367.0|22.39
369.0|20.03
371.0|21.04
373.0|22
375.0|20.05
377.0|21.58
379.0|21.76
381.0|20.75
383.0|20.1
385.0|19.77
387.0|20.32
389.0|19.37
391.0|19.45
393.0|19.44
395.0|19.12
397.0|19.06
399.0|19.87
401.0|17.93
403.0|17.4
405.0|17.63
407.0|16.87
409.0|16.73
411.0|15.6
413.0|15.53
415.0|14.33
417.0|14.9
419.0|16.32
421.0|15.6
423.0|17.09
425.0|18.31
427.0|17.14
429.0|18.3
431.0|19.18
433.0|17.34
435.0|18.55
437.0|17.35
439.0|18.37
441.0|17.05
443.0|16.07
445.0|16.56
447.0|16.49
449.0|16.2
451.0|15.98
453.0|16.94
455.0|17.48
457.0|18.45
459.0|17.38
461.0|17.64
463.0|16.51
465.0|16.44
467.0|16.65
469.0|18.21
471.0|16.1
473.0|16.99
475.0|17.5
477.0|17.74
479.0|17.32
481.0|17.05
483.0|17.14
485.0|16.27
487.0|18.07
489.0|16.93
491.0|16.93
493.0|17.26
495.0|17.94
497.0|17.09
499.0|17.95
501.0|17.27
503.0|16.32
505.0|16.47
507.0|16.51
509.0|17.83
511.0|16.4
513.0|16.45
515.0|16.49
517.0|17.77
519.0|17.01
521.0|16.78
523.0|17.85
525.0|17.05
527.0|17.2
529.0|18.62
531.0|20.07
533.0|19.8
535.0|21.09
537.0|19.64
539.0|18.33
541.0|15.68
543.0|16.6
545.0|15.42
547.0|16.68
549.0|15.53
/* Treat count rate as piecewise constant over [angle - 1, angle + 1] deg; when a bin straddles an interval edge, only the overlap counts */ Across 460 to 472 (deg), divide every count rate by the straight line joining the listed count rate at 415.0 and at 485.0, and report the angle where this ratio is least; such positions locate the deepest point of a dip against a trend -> 471.0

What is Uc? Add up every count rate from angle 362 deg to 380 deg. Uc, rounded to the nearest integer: 191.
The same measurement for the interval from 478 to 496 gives 155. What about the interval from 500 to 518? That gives 152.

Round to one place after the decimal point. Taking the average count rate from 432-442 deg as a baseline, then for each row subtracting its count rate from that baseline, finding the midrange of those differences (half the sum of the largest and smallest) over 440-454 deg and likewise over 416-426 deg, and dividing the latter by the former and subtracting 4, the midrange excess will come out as -3.1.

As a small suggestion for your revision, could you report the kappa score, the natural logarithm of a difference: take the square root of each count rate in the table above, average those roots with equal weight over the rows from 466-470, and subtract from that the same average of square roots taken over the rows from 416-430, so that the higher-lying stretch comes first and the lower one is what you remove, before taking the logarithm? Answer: -2.57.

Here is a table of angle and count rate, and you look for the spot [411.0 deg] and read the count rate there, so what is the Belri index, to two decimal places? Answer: 15.60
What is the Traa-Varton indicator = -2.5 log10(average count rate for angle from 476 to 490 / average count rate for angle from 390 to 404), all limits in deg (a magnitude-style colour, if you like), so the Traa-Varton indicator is 0.10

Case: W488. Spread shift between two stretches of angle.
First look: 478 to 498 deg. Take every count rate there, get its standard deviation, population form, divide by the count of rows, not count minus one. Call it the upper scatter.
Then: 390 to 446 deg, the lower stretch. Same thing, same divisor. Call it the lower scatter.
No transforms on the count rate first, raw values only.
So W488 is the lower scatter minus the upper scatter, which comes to 1.0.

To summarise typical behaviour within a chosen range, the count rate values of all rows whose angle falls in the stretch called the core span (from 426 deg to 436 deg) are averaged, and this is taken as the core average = 18.1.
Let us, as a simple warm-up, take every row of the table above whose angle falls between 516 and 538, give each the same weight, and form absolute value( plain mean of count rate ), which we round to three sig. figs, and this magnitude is 18.4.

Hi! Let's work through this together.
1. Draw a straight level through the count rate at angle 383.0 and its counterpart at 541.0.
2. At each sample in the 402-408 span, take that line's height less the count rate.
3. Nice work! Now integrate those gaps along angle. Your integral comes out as 13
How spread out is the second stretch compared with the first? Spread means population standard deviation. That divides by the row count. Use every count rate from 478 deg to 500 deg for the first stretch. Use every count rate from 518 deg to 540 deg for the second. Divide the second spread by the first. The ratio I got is 2.74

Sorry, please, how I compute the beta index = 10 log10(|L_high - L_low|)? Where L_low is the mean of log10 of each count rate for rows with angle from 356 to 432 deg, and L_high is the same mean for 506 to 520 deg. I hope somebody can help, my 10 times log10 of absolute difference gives -13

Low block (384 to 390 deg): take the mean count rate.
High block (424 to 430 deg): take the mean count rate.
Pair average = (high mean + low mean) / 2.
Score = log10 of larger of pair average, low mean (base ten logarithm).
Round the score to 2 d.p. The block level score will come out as 1.30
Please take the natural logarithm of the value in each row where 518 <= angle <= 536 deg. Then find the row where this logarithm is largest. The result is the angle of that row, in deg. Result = 535.0 deg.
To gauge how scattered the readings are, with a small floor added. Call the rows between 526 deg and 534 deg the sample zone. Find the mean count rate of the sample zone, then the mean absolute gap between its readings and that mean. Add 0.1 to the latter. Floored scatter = 1.1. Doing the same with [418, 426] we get 1.0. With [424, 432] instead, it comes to 0.6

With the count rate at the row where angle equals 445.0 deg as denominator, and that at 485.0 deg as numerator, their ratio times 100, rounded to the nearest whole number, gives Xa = 98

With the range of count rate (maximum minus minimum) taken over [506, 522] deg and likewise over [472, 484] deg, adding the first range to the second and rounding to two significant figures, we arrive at 2.2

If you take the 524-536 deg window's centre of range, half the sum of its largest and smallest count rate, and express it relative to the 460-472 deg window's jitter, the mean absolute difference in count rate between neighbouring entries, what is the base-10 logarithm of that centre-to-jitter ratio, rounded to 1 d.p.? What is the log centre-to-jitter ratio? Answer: 1.3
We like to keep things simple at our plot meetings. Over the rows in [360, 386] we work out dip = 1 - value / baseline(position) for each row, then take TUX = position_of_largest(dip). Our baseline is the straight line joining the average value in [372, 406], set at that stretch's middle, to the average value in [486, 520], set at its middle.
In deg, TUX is 365.0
